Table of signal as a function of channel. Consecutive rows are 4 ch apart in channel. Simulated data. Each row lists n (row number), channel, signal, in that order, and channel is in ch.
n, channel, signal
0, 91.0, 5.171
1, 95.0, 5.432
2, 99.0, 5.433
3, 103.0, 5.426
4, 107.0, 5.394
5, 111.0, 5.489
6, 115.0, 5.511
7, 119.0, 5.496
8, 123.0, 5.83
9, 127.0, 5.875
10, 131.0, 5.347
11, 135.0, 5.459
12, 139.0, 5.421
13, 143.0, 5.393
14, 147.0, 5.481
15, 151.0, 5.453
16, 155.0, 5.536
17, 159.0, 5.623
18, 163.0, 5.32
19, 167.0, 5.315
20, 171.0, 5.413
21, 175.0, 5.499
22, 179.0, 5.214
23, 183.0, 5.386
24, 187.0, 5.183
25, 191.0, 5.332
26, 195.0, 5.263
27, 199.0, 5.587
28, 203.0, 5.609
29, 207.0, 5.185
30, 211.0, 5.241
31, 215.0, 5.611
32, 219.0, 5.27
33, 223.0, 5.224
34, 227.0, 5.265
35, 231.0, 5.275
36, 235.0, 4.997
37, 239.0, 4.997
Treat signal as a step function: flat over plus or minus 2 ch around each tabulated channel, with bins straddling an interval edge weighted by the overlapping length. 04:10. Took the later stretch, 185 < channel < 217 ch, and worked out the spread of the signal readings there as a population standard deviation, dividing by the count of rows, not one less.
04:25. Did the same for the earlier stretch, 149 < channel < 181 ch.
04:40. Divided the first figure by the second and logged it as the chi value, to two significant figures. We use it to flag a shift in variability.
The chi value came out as 1.4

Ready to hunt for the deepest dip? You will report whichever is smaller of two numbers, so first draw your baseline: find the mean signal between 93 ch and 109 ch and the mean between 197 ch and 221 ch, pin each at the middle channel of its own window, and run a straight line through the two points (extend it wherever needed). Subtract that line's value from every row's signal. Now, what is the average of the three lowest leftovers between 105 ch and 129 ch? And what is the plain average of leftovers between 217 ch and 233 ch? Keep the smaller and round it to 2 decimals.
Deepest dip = -0.16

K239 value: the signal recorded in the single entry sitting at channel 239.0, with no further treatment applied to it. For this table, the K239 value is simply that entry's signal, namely 4.997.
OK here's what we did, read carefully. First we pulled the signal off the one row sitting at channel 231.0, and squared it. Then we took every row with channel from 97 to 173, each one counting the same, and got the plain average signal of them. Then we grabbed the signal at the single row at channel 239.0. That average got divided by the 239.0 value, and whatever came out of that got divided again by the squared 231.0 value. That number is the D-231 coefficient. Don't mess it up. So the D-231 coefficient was 0.0394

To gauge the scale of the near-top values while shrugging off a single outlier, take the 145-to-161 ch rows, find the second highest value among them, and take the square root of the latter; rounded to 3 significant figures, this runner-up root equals 2.35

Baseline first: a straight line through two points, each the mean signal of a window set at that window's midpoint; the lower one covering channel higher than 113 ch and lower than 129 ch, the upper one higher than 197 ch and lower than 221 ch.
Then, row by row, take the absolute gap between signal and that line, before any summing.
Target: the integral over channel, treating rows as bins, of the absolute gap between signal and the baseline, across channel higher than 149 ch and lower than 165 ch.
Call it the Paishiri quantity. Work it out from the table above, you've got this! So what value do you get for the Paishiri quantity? 1.9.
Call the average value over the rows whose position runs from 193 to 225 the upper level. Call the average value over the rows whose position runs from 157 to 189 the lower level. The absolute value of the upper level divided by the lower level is 1.00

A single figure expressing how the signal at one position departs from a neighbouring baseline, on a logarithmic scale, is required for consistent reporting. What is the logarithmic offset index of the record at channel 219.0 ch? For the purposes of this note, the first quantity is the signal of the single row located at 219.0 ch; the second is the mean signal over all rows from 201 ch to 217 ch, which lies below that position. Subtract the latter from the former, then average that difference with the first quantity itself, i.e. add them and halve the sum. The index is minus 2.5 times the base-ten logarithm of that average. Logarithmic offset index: -1.02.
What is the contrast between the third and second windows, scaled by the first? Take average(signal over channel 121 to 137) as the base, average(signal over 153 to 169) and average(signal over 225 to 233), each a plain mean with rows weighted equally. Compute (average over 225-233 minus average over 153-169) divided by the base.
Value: -0.032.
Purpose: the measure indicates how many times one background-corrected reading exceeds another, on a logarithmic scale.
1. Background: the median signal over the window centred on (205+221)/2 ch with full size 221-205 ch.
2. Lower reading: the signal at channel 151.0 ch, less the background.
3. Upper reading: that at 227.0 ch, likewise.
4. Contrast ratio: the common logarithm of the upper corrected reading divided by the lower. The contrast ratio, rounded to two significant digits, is -1.3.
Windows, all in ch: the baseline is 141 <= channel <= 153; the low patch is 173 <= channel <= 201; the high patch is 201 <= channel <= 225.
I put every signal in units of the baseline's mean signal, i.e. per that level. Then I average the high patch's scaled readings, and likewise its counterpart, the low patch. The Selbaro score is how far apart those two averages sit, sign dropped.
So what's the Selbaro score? 0.00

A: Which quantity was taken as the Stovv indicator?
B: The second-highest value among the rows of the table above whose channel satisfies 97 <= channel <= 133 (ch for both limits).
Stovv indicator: 5.83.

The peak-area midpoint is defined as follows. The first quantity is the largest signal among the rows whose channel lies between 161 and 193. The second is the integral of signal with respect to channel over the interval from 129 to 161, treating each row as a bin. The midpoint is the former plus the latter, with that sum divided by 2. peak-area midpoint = 90.2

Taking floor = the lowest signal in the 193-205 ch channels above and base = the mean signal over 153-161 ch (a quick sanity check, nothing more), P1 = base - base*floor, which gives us -23.8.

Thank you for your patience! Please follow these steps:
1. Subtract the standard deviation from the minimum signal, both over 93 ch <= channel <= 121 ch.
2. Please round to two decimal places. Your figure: 5.35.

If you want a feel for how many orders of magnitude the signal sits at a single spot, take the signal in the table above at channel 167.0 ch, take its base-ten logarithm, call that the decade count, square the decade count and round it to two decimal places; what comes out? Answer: 0.53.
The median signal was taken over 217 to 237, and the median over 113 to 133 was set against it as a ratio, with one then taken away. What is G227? 0.047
